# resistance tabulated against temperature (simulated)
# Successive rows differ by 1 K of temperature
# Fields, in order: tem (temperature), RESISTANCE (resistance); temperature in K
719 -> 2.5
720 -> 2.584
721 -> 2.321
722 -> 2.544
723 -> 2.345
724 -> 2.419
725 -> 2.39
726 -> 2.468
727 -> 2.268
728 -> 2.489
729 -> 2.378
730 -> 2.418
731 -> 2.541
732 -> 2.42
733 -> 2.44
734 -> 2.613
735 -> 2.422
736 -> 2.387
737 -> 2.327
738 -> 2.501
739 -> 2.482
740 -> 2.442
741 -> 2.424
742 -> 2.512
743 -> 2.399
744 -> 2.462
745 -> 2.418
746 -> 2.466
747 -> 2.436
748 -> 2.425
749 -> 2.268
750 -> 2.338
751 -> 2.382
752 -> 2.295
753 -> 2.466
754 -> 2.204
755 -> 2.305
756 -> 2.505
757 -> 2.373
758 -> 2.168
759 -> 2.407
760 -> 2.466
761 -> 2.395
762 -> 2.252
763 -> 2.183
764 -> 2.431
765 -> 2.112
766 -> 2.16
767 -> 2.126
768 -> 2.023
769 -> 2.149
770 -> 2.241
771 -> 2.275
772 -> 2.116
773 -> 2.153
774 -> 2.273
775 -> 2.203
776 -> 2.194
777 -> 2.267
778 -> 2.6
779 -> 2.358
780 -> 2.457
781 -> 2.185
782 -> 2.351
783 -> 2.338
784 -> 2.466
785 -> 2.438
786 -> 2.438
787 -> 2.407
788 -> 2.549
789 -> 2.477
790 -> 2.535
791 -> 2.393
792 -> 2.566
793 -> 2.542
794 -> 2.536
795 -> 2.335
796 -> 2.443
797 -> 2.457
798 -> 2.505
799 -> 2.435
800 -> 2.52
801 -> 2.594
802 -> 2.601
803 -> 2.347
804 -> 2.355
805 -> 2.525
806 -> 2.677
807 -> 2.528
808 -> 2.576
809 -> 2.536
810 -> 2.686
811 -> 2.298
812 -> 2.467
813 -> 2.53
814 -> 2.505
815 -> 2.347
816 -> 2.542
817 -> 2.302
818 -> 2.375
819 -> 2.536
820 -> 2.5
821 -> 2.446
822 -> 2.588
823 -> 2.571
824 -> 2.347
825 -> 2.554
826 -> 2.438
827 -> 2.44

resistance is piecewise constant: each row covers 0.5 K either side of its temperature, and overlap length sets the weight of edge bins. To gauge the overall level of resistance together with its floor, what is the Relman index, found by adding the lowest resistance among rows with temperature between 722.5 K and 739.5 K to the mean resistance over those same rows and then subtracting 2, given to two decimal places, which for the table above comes 2.70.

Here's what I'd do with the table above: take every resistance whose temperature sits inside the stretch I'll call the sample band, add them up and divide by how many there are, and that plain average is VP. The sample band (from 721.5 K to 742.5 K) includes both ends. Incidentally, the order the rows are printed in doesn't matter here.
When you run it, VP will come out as 2.44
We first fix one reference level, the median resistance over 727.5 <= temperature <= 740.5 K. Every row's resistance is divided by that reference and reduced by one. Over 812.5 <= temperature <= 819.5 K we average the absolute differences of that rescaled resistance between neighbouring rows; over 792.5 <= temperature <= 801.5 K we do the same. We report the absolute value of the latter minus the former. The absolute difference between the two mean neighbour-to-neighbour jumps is 0.027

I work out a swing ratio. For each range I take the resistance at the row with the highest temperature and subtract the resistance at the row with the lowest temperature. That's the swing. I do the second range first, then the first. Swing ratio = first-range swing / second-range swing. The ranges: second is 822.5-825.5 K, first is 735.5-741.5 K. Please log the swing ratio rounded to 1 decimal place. -2.2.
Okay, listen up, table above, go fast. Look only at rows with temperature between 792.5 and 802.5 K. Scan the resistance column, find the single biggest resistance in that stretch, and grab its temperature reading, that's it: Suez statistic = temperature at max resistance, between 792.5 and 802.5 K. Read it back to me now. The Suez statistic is 802 K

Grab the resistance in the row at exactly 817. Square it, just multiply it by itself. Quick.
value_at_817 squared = 5.3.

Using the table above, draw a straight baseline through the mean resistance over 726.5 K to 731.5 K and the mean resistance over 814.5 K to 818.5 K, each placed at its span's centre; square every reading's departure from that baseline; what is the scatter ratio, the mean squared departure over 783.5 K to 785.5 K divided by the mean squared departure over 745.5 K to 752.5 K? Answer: 0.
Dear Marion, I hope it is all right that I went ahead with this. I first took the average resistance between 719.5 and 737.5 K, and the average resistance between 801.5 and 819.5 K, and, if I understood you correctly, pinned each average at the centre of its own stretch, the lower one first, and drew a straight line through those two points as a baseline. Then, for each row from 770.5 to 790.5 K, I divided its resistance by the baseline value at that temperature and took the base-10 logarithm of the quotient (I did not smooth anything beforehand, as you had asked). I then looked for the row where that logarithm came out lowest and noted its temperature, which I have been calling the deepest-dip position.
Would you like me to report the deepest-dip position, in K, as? 772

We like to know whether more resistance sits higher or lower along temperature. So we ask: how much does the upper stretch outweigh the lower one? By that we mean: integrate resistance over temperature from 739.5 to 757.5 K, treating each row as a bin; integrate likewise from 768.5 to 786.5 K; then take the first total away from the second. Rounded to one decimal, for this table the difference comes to -1.6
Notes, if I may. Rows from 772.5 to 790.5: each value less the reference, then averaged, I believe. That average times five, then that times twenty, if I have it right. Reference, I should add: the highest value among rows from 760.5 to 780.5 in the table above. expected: -23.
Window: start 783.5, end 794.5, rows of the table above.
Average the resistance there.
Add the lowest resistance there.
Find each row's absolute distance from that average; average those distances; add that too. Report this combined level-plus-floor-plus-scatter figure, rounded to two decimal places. 4.93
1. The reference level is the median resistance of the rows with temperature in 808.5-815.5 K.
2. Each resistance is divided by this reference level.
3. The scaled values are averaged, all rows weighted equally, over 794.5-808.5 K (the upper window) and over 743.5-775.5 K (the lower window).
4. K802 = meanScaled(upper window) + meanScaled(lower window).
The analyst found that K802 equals 1.91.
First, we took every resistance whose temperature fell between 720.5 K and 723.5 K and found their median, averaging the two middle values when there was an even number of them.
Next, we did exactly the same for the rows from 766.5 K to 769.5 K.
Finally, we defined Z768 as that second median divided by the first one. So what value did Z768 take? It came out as 0.91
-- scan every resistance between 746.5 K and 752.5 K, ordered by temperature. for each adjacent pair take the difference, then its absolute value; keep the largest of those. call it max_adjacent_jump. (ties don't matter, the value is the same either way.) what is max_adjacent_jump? 0.16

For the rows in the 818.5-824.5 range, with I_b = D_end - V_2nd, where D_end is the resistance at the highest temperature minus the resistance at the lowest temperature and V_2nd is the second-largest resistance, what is -2.76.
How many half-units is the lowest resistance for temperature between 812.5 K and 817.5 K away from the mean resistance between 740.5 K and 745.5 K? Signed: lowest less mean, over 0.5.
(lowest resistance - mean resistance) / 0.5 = -0.28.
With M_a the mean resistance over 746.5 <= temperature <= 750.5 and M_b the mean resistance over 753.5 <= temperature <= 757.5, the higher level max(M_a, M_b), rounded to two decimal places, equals 2.37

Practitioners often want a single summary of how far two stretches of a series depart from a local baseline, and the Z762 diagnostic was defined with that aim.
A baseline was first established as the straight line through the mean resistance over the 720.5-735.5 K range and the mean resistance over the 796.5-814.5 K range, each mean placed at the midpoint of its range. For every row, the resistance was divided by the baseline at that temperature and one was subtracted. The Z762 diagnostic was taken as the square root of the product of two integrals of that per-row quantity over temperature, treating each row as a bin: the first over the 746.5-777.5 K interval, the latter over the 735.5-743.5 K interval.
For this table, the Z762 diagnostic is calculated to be 0.26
